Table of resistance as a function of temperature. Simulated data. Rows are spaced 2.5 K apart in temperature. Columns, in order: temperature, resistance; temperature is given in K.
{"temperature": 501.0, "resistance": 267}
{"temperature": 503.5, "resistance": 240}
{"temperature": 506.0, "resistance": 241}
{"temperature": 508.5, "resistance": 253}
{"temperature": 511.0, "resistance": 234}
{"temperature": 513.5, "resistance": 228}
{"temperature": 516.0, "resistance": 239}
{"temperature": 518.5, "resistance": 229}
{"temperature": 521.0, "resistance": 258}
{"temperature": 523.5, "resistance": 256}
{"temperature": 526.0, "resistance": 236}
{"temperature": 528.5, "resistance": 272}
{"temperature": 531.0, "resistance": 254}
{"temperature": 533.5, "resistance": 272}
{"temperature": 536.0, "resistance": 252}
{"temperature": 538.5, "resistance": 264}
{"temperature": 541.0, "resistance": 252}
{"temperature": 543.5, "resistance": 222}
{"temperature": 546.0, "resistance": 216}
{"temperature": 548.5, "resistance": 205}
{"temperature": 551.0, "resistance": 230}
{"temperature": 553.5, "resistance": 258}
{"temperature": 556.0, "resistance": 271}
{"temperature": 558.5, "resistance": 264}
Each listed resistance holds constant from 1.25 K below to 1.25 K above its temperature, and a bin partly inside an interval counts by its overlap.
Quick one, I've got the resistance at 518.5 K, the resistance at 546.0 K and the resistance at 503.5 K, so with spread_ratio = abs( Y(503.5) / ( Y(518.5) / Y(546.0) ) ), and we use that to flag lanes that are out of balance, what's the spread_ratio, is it 226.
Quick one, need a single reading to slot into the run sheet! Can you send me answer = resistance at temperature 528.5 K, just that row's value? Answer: 272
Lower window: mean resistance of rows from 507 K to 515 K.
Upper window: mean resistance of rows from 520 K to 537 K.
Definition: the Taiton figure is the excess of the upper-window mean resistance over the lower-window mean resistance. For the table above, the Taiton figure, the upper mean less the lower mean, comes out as 19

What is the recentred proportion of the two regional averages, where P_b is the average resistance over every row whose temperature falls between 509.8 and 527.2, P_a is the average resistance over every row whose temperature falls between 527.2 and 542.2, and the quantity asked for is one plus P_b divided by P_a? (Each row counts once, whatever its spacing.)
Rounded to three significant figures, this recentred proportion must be 1.92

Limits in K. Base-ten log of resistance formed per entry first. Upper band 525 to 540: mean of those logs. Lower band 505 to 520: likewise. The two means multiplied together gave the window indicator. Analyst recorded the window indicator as 5.73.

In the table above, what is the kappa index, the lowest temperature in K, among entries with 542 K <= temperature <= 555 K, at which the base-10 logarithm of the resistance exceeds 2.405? 553.5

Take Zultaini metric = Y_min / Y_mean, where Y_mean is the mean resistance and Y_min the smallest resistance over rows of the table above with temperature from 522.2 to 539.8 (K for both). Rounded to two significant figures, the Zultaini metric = 0.91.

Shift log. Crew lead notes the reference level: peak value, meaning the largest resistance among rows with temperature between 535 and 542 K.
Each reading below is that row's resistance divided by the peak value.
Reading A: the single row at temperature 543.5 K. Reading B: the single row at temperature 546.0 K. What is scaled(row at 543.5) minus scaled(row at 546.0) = 0.02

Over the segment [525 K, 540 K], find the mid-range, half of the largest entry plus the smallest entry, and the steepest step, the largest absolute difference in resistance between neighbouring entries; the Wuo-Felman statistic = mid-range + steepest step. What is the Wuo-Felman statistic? 290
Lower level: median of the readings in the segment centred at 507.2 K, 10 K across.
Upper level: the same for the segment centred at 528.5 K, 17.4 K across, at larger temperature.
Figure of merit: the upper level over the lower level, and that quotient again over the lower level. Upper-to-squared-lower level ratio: 0.0044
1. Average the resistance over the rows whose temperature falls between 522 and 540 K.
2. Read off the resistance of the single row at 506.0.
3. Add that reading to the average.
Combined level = 499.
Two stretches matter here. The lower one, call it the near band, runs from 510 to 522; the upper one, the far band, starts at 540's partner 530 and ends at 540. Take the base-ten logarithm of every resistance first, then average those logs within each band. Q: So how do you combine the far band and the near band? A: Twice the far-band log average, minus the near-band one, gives 2.46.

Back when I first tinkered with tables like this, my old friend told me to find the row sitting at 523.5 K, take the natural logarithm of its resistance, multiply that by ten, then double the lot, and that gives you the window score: 111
